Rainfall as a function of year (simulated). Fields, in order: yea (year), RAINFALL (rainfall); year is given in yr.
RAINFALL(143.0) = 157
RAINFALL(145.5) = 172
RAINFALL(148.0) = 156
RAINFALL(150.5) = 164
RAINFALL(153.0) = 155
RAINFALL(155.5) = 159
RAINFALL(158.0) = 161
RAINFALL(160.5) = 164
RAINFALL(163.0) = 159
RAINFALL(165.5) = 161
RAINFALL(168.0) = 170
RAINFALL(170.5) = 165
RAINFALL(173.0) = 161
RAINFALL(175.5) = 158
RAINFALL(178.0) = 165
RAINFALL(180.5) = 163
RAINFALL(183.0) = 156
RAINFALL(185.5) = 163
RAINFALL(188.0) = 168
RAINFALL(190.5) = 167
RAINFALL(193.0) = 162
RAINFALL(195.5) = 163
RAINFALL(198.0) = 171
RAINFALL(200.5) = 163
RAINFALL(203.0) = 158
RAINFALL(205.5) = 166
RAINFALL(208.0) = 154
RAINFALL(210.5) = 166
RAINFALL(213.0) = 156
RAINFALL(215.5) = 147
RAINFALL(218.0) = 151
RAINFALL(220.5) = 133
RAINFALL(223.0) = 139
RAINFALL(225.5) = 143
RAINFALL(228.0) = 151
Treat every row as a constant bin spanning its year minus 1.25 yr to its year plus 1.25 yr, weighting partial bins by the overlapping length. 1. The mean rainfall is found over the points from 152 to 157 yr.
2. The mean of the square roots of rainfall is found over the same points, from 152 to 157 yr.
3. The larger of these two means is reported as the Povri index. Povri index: 157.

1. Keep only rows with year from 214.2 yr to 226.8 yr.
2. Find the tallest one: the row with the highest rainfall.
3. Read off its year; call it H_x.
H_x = 218.0 yr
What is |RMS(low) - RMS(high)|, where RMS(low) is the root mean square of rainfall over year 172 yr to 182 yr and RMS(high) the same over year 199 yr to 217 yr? 3.1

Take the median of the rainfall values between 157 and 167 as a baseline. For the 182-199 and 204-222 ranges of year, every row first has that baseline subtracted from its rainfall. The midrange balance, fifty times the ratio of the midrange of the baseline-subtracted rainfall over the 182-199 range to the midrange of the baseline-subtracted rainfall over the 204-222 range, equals -11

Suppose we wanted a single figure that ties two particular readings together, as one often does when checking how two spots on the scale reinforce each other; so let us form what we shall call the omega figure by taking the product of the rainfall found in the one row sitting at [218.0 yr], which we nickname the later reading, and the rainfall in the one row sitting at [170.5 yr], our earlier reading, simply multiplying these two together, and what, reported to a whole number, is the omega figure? 24915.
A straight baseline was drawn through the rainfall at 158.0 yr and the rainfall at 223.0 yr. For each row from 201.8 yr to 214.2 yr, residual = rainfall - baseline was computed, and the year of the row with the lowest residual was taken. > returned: 208.0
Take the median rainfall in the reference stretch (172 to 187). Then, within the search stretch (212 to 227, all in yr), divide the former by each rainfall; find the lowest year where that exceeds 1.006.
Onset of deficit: 213.0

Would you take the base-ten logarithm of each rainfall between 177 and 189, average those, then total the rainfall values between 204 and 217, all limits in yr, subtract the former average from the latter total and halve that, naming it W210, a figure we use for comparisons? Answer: 393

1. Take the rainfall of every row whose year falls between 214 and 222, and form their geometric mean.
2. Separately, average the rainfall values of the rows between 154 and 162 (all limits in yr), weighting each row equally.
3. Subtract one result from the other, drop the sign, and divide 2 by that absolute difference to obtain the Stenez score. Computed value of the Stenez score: 0.11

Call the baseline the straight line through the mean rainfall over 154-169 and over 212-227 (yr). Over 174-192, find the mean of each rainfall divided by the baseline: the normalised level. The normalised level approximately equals 1.05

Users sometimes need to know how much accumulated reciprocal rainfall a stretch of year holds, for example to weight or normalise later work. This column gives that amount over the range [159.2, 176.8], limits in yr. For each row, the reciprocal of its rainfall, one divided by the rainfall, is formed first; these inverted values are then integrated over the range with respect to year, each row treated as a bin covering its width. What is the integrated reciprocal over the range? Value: 0.108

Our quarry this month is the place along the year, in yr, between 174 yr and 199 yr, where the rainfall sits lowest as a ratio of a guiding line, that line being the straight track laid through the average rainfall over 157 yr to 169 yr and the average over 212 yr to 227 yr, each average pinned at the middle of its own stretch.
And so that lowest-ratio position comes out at 175.5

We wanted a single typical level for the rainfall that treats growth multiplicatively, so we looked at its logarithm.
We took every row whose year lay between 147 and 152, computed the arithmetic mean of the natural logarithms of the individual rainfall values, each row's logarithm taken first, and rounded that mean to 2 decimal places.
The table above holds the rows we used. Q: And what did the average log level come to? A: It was 5.07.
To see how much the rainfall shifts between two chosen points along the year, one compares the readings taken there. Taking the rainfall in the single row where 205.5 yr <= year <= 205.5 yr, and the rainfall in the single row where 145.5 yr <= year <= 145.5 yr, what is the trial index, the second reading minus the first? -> 6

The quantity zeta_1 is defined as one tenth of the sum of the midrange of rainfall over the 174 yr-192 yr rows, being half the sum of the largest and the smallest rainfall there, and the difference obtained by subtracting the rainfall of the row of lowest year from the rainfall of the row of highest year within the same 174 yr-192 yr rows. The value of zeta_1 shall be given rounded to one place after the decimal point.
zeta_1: 17.1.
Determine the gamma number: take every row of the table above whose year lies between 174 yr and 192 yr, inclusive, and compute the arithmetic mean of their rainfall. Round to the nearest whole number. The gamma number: 163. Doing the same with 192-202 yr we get 165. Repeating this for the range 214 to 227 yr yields 143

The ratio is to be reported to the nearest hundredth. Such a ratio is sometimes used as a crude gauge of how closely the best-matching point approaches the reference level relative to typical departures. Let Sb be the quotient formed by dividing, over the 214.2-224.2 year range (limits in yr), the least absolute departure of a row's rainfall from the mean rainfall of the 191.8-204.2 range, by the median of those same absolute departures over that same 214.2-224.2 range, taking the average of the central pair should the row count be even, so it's 0.61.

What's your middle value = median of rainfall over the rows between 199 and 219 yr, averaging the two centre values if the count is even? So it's 157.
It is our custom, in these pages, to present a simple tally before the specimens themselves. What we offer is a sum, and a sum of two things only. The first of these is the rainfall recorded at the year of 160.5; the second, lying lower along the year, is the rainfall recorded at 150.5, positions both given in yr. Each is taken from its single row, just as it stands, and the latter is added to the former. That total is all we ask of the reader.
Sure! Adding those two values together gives 328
